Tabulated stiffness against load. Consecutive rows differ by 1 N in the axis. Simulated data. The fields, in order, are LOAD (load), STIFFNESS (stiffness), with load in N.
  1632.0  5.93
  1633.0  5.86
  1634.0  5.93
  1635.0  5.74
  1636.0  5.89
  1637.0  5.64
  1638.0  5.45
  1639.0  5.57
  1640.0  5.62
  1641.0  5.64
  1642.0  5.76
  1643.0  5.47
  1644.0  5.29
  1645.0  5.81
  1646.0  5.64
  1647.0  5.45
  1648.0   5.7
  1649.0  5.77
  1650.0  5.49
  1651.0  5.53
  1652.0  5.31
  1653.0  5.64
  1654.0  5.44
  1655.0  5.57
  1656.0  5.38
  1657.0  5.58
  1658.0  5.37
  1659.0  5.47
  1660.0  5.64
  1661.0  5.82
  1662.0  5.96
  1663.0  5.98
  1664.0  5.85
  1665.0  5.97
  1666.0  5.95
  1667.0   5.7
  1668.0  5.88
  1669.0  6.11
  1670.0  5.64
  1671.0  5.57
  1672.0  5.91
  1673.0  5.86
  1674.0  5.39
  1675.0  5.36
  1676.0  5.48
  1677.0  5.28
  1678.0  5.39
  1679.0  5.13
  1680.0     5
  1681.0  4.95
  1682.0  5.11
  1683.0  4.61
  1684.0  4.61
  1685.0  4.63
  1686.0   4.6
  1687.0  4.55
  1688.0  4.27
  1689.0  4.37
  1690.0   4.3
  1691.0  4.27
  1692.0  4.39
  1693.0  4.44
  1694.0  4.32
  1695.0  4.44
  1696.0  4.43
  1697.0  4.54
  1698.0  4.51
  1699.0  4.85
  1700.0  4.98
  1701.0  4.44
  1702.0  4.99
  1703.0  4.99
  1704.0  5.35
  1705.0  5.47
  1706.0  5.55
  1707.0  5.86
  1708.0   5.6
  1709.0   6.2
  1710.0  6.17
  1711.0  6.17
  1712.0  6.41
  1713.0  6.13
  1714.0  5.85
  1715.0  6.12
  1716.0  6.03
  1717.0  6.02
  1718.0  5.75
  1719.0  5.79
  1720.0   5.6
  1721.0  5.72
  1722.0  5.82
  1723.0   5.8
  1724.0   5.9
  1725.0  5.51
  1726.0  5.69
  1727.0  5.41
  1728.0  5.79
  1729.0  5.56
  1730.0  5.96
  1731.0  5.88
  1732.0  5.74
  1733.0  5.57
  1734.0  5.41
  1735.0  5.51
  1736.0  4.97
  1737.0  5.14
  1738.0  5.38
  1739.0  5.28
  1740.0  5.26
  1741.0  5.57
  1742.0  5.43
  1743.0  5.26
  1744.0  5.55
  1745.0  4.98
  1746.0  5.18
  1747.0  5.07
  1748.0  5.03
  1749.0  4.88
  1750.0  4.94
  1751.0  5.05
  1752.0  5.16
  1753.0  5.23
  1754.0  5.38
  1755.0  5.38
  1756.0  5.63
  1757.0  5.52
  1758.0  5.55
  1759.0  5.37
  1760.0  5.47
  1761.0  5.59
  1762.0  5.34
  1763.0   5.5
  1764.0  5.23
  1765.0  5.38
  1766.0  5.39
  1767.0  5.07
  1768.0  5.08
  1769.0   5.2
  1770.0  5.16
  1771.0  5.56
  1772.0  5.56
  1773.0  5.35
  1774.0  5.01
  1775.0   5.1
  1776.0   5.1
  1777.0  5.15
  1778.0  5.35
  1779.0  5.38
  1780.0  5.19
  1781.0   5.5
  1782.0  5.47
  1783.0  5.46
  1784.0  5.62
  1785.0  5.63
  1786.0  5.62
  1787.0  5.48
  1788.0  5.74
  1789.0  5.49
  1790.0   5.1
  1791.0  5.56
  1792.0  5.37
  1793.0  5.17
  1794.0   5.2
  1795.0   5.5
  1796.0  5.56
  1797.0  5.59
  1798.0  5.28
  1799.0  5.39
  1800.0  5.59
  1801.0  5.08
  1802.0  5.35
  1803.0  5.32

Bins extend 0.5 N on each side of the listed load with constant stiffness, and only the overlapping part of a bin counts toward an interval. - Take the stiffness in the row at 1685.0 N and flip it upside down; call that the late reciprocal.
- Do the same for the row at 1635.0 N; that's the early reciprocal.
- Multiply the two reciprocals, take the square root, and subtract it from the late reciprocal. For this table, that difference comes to 0.022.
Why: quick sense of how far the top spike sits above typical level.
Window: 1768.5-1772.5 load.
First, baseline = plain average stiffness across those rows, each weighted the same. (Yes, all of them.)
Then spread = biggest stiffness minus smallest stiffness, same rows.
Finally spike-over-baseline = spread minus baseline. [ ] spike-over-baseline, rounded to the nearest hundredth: -4.97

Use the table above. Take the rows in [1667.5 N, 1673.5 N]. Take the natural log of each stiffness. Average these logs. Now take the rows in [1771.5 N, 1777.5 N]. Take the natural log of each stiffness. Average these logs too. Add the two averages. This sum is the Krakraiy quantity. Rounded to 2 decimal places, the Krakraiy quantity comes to 3.41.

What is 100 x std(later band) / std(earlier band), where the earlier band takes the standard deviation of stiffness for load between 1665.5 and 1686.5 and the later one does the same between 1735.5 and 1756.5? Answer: 45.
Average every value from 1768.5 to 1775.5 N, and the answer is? 5.28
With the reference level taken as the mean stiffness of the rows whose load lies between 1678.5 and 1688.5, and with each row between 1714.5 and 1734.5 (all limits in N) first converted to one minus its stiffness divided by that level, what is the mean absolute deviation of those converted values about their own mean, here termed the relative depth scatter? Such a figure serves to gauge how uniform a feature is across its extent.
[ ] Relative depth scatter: 0.033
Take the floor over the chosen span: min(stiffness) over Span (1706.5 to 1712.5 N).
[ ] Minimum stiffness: 5.6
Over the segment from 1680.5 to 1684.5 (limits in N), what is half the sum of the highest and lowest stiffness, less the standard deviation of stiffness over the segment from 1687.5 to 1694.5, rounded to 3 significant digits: 4.80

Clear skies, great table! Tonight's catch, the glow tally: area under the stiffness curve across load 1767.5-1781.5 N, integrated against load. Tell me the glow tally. 74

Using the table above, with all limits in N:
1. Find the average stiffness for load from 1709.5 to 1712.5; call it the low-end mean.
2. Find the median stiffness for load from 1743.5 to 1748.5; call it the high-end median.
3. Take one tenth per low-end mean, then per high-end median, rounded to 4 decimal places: 0.0032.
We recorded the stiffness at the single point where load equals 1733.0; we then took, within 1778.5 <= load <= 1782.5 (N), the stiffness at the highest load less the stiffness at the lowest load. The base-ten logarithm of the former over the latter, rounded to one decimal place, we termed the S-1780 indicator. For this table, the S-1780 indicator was 1.8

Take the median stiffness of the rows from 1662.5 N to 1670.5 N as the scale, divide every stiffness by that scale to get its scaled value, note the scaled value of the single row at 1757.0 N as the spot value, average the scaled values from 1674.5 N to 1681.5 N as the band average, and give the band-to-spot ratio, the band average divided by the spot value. 0.95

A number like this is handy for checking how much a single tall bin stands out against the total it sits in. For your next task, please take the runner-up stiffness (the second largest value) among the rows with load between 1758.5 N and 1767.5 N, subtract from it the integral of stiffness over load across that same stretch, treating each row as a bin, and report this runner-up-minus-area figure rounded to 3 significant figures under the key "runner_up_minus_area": -42.8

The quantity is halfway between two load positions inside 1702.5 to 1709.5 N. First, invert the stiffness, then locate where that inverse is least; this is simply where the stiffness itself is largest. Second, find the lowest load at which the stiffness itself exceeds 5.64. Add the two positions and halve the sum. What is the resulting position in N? 1708.0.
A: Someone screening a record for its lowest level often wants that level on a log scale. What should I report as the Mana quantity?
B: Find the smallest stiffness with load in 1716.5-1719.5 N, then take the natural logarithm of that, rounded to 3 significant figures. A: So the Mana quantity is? 1.75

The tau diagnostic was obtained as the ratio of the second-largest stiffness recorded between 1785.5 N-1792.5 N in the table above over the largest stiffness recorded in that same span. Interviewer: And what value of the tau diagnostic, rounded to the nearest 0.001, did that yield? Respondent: 0.979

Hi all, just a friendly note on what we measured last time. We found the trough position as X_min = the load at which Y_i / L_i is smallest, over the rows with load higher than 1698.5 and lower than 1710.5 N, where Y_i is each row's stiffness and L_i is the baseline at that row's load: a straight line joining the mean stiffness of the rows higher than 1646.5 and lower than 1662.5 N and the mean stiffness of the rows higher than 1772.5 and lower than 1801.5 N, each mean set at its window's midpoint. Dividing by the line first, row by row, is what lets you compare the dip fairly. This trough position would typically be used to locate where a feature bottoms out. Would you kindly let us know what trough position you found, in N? 1701.0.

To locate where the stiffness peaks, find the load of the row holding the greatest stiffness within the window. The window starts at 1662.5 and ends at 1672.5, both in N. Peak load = 1669.0 N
